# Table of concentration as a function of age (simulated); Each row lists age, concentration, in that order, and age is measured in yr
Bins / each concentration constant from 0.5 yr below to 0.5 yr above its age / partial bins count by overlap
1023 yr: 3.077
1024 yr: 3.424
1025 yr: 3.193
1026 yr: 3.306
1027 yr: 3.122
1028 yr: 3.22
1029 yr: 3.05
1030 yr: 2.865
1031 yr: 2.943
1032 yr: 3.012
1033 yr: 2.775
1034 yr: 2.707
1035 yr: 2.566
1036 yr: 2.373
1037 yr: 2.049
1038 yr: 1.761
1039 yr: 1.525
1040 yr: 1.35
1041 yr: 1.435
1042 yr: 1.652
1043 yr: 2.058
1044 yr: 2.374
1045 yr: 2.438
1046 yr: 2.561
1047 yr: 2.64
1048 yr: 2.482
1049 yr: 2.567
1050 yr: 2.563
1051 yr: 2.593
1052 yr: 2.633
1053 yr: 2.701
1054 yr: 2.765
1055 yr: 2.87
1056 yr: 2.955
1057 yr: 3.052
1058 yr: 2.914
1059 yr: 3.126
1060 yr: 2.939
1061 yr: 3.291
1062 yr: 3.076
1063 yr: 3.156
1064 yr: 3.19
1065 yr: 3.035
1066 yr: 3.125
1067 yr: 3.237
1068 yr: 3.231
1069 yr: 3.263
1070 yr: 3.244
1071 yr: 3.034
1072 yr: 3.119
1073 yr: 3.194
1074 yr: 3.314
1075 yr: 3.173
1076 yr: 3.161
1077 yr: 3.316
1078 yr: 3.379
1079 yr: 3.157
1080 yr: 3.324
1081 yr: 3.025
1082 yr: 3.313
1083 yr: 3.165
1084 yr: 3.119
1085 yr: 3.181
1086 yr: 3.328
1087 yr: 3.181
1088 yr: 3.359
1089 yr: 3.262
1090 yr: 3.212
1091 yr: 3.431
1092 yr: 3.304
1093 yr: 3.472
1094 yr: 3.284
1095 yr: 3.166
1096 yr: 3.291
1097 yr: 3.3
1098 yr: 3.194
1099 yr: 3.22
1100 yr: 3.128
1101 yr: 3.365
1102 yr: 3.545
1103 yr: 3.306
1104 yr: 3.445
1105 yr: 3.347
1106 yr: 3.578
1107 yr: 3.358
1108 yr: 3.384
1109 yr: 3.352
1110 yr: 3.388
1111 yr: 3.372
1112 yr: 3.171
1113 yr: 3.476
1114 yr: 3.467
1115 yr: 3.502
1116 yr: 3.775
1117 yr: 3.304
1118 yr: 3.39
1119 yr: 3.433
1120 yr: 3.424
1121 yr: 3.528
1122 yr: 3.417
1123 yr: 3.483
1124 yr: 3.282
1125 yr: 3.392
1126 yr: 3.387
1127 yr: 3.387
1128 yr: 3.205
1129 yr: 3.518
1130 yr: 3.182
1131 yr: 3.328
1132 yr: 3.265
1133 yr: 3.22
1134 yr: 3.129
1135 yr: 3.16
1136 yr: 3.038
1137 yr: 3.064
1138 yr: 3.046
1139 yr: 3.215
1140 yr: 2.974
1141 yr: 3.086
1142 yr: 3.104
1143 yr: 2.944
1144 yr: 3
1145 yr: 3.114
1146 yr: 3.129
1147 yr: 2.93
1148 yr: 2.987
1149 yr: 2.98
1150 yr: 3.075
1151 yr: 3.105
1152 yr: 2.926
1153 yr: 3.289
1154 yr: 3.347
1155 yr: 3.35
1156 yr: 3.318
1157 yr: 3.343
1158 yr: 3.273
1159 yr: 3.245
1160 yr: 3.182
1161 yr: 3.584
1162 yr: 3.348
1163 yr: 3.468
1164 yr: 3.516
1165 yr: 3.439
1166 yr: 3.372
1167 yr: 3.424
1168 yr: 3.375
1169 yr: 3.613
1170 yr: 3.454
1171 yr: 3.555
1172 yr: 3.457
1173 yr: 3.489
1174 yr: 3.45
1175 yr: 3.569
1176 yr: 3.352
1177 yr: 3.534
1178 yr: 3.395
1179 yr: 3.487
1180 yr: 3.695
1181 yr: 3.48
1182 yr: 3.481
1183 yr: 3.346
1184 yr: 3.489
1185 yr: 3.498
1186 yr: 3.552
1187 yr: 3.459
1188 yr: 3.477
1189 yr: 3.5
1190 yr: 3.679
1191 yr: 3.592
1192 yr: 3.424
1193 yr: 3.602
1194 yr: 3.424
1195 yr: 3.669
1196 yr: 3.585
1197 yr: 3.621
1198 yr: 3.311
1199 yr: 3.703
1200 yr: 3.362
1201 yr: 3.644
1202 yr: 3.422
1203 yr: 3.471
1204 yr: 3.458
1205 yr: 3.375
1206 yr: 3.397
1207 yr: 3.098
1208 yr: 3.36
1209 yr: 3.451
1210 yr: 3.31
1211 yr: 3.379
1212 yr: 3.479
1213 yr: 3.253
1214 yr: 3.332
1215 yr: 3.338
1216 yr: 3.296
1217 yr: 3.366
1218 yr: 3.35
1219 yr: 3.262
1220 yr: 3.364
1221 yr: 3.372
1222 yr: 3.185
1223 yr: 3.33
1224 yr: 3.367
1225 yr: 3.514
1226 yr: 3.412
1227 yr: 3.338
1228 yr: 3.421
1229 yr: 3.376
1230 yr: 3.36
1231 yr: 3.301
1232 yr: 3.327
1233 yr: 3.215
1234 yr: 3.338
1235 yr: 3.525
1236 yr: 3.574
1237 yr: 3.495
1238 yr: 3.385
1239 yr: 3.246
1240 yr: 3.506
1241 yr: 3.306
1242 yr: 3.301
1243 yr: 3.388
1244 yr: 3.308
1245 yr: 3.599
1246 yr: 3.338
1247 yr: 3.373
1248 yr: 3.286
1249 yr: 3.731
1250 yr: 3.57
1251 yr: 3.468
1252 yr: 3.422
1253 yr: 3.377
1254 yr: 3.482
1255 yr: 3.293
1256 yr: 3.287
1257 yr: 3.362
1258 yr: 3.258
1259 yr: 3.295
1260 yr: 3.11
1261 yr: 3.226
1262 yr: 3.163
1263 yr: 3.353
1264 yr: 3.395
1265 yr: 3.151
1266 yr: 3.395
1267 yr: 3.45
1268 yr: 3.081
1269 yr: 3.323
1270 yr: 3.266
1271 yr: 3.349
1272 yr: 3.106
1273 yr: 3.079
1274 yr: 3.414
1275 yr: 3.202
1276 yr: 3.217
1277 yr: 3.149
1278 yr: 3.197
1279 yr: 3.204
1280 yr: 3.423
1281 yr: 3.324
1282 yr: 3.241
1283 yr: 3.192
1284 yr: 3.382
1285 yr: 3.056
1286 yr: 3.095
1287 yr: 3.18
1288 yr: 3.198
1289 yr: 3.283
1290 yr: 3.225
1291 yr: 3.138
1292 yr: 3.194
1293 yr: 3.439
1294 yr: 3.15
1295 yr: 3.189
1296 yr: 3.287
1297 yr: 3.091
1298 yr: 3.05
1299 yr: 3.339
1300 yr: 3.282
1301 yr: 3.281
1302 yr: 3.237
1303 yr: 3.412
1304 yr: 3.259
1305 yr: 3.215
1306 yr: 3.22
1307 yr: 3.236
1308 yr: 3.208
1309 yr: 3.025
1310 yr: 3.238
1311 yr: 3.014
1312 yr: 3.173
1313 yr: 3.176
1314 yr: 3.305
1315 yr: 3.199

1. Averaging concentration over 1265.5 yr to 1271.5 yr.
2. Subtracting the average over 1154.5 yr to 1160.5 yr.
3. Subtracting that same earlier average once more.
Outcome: -3.26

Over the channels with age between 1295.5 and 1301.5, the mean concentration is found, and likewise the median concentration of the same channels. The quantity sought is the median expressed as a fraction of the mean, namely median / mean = 1.02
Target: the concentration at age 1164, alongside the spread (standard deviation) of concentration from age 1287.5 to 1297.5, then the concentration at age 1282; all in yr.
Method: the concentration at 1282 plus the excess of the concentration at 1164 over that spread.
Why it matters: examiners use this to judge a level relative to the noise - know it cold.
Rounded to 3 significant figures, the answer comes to 6.66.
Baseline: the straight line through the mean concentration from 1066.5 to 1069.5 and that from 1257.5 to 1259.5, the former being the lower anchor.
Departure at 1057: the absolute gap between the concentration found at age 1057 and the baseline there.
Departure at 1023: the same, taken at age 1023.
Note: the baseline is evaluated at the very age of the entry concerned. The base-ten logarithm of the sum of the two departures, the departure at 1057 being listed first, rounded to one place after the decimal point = -0.5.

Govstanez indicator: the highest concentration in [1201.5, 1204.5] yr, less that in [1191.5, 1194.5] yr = -0.13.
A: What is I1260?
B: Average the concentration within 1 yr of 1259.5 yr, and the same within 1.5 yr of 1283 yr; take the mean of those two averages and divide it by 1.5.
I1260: 2.16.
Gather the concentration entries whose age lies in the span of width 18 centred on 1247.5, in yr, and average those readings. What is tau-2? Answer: 3.40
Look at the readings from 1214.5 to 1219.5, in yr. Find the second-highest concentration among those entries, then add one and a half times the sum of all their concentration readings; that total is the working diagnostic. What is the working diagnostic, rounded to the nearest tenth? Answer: 28.3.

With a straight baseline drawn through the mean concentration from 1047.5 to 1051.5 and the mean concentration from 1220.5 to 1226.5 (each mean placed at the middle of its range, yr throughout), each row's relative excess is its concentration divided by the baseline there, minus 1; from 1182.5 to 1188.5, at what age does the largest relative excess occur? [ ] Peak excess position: 1186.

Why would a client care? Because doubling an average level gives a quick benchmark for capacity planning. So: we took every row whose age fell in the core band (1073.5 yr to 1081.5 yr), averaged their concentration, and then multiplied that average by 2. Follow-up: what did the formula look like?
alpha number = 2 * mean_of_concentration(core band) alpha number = 6.5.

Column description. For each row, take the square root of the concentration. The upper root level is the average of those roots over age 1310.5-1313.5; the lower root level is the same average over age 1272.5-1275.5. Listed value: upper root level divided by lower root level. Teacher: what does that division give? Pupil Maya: 0.98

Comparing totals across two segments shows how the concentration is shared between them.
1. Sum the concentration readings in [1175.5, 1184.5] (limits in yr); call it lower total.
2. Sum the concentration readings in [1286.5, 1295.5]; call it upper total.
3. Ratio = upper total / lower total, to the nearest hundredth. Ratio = 0.93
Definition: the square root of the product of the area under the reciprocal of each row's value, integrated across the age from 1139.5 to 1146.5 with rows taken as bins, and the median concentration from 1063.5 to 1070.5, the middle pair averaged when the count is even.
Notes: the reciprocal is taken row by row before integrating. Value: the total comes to 2.7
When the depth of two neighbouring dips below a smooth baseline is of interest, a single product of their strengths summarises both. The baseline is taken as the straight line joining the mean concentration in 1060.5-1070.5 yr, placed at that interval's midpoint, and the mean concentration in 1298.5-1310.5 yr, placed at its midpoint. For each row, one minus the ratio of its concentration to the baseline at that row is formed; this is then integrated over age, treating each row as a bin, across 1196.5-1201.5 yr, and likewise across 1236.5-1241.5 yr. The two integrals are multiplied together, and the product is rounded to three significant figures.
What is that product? 0.118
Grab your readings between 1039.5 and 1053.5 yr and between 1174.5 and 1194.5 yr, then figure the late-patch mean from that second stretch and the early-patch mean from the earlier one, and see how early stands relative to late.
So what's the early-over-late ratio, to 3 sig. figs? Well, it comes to 0.654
